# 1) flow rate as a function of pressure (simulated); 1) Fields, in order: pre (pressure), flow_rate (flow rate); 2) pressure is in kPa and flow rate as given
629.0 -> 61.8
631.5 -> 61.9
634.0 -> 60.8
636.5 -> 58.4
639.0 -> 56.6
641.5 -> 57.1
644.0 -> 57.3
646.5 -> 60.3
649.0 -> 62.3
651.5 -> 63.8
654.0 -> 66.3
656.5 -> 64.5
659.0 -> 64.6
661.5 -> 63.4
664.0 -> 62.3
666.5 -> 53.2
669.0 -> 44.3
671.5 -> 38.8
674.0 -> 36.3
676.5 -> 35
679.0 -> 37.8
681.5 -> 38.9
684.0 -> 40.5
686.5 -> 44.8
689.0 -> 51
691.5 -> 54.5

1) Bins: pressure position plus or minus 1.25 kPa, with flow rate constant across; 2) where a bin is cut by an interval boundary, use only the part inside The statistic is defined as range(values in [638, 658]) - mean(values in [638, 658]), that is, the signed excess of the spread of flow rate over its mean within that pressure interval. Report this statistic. -51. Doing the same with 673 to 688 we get -29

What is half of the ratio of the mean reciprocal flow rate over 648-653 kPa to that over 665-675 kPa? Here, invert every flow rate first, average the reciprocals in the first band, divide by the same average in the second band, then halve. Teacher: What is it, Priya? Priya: 0.34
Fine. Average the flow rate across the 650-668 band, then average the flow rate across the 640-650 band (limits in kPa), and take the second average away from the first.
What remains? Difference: 3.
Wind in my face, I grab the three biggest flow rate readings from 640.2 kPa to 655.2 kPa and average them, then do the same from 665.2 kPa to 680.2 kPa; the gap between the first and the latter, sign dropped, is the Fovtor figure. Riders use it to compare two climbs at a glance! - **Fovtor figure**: 18.7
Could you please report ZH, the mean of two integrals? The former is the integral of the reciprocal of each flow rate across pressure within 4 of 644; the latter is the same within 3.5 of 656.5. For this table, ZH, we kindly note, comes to 0.122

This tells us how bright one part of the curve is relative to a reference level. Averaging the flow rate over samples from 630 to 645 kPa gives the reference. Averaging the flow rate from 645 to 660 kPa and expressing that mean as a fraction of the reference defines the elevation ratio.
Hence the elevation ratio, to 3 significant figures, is 1.08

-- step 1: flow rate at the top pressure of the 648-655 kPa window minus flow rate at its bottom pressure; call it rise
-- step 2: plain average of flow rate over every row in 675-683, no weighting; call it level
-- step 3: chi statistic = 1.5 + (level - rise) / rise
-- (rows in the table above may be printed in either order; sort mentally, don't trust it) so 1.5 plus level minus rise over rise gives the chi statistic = 9.8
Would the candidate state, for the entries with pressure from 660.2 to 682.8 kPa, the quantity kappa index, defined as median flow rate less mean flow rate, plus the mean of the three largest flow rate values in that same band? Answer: 53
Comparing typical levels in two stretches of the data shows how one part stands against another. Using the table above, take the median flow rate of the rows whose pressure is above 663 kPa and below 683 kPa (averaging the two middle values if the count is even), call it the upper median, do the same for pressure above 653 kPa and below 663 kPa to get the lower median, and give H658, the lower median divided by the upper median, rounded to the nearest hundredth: 1.66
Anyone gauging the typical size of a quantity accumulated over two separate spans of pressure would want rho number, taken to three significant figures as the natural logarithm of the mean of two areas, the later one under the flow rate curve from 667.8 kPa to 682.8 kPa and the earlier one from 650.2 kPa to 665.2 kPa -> 6.65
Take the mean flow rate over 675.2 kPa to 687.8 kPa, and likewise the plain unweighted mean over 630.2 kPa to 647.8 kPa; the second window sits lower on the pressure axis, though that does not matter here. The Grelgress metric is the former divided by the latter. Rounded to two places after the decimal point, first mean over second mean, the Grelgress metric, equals 0.67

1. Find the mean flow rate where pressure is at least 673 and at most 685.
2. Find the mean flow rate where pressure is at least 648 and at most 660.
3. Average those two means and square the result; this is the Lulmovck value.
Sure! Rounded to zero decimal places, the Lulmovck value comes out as 2601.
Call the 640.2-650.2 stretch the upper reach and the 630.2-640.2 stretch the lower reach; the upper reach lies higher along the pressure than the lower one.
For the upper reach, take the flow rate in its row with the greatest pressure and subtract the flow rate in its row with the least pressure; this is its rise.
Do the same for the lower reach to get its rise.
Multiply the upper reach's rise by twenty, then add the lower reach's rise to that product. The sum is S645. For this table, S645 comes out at 99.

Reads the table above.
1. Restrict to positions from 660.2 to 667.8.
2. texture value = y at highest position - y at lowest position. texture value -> -10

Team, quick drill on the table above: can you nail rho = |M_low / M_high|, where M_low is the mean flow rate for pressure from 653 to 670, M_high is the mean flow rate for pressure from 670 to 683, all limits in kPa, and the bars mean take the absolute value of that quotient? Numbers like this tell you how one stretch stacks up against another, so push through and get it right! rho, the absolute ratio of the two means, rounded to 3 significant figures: 1.60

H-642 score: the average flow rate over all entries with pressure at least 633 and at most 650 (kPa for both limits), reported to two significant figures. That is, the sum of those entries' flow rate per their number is 59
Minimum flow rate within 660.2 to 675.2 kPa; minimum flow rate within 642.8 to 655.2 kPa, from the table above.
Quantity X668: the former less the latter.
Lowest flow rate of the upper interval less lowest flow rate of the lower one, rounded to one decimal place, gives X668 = -21.0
